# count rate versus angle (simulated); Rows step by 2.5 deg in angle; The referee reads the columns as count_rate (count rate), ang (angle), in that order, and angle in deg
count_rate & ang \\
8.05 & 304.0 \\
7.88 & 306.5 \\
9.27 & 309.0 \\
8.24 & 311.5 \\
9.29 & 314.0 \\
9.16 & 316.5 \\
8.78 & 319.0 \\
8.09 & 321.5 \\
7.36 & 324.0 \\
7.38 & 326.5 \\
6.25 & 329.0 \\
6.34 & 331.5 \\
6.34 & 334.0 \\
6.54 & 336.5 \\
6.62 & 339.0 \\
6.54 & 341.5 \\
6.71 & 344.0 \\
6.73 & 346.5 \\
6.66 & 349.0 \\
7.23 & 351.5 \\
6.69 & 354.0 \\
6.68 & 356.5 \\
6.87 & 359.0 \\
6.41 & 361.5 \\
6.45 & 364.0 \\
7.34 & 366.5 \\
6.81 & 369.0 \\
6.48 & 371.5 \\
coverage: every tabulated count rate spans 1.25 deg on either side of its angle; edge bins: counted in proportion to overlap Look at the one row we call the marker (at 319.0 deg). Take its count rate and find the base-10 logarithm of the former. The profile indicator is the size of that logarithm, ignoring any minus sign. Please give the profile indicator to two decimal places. 0.94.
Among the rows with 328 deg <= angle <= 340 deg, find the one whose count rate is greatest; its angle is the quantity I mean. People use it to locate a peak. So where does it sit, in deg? 339.0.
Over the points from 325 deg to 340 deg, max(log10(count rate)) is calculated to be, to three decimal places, 0.868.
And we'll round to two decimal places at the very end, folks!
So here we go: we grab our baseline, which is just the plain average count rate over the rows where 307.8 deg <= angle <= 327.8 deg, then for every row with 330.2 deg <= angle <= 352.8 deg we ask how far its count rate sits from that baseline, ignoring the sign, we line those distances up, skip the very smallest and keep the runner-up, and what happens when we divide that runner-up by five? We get 0.34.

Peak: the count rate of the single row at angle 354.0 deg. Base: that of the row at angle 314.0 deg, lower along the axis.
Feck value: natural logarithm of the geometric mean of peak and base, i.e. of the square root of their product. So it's 2.06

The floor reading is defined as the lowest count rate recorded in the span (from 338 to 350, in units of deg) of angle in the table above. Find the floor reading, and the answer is 6.54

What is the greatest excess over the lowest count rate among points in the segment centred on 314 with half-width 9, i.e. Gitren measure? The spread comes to 1.4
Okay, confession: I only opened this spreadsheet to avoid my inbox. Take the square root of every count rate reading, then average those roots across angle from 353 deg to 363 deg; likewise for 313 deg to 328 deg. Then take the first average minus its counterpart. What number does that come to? -0.30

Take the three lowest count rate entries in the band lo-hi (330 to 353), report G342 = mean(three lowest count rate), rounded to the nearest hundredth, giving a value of 6.41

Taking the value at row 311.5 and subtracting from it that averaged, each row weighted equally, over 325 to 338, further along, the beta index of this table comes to 1.7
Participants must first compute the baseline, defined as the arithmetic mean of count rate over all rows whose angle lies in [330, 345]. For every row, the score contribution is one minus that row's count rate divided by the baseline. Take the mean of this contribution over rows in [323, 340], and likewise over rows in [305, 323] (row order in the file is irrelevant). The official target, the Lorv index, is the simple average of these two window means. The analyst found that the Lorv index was -0.18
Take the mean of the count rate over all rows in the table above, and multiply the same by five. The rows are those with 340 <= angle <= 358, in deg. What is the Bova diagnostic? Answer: 33.7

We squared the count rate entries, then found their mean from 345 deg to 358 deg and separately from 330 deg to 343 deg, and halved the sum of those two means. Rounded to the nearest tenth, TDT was 44.1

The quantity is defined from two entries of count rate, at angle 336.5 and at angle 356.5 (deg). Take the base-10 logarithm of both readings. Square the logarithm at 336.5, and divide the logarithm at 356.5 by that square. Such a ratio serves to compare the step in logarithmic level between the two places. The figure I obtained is 1.24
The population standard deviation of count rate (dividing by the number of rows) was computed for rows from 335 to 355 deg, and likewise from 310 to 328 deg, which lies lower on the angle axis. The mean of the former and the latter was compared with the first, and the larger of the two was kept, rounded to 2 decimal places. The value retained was 0.47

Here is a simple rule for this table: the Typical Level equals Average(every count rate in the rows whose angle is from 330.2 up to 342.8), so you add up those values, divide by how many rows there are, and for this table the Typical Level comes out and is 6.5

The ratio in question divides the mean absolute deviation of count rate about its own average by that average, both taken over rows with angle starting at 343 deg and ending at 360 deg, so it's 0.021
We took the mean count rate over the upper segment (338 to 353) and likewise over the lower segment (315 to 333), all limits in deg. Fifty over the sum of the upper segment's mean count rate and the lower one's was 3.48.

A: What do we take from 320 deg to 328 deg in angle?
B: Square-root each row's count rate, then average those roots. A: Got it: 2.76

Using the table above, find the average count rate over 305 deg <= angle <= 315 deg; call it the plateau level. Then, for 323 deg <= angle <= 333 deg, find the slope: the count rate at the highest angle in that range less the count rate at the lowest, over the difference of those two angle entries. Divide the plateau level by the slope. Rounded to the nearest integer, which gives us -64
